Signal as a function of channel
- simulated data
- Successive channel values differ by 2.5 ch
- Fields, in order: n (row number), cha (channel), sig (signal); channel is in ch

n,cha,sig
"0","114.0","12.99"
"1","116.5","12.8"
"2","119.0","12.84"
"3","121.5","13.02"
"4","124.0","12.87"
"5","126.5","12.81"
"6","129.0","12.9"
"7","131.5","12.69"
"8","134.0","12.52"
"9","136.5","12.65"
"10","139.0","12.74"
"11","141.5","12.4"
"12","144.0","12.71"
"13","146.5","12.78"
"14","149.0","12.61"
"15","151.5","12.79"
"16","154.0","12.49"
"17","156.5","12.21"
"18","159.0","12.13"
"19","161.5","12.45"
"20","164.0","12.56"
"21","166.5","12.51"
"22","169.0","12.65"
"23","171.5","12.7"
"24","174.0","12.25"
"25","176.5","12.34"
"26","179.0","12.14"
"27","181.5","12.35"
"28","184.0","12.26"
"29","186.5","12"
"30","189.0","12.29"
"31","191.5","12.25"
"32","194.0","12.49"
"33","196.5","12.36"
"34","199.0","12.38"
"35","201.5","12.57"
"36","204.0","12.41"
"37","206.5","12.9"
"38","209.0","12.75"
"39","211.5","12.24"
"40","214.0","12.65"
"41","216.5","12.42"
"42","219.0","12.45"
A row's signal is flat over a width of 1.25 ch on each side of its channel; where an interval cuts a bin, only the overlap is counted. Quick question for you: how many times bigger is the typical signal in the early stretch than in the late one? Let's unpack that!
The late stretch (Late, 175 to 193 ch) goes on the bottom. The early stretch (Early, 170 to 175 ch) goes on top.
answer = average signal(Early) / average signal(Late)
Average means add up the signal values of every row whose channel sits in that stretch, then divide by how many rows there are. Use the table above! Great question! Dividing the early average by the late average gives 1.02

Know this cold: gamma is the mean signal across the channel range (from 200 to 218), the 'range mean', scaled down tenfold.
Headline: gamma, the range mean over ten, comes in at 1.26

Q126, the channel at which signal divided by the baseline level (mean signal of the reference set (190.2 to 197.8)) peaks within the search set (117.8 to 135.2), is 121.5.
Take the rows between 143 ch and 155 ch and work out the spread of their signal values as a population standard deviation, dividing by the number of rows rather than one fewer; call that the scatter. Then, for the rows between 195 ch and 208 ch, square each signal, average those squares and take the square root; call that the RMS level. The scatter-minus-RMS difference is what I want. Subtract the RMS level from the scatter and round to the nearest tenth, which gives -12.4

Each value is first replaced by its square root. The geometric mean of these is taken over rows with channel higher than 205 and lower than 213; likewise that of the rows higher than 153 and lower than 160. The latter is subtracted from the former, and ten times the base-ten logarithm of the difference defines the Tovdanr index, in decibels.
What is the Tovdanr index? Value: -13.0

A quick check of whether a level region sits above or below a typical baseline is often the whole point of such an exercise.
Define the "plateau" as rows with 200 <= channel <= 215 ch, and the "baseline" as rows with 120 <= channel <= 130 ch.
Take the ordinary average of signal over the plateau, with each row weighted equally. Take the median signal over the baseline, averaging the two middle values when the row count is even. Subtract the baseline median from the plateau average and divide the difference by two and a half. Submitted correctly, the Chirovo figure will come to -0.12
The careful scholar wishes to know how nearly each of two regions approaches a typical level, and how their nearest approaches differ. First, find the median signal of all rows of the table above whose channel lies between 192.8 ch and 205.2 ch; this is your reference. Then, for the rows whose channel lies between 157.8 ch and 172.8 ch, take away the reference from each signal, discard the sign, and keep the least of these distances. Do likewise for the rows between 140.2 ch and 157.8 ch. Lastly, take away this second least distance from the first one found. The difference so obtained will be 0.030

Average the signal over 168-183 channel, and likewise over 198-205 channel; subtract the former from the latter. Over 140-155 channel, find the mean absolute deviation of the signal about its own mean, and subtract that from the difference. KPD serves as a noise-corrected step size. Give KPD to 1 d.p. -0.1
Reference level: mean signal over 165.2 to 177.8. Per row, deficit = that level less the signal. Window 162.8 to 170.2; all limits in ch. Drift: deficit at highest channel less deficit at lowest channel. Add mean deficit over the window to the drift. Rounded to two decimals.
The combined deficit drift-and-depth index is -0.17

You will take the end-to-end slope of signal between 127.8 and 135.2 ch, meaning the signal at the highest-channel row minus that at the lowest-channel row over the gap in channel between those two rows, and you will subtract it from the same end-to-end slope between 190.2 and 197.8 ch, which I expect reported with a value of 0.10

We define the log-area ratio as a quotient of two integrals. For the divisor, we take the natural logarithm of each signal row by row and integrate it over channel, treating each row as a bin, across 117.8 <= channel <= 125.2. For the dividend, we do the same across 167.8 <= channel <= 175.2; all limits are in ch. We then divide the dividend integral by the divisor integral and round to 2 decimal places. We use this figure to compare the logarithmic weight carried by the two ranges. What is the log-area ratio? 0.99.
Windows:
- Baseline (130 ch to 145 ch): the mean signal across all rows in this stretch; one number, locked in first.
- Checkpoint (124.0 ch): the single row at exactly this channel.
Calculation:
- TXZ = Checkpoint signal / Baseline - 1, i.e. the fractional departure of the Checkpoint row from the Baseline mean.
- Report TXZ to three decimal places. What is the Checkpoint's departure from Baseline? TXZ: 0.020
